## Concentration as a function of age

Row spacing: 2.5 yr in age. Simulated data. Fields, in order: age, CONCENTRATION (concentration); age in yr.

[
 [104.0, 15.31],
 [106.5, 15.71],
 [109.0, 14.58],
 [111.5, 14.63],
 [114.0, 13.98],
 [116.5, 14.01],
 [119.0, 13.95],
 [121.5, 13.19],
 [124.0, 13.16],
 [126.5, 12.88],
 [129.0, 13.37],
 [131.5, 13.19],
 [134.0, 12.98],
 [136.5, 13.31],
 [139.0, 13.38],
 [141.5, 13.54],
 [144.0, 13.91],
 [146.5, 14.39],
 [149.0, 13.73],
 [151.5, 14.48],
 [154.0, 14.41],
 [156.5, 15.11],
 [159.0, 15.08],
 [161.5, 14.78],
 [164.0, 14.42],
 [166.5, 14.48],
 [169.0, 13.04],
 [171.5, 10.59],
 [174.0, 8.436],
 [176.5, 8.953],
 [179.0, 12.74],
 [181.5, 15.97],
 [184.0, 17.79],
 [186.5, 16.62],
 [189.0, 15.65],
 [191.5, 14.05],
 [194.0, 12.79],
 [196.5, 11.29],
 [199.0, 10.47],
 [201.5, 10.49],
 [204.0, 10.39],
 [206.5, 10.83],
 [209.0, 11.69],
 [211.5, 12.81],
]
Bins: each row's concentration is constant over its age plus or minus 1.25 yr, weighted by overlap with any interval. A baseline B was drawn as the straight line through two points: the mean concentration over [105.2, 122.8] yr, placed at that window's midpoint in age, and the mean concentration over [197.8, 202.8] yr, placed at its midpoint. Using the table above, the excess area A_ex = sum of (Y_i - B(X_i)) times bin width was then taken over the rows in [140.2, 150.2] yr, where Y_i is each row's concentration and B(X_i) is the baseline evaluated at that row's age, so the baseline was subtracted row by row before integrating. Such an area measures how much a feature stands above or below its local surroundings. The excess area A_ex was 9.8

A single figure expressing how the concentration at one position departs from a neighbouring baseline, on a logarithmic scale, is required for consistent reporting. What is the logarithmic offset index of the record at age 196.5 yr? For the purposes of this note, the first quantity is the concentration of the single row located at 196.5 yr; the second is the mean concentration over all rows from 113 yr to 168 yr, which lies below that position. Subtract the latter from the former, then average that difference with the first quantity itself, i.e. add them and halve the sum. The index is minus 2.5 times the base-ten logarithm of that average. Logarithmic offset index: -1.6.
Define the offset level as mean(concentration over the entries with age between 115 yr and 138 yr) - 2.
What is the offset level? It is 11.3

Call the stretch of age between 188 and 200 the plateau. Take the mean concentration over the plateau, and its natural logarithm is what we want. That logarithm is 2.55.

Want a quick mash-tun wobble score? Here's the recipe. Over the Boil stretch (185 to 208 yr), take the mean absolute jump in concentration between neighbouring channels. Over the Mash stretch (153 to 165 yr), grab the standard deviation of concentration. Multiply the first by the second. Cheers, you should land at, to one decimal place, 0.3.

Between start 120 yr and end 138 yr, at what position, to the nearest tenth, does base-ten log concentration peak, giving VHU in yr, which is 129.0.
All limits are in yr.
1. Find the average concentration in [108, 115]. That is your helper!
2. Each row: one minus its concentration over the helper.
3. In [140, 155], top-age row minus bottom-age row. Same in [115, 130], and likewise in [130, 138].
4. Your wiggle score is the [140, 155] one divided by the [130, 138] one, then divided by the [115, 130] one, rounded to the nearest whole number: 163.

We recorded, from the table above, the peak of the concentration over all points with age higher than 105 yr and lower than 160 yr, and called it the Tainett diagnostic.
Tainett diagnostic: 15.71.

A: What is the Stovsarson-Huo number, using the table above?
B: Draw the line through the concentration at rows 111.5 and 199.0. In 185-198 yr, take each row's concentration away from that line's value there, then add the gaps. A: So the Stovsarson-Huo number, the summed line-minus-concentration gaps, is -16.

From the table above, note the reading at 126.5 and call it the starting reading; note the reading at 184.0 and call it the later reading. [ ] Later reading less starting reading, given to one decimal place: 4.9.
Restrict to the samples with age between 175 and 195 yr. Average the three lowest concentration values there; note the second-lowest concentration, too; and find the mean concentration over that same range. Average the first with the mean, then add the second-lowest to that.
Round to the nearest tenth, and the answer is 25.6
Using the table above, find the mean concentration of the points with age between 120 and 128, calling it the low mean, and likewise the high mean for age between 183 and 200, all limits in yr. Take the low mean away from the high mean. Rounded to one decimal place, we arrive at 1.0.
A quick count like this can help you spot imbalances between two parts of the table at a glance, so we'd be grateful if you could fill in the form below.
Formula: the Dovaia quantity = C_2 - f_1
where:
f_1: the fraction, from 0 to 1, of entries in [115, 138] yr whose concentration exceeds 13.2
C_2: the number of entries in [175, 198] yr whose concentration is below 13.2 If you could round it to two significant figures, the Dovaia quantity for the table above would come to 3.6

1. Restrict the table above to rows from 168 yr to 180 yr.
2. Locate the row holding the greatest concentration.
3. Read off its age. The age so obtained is 169.0 yr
